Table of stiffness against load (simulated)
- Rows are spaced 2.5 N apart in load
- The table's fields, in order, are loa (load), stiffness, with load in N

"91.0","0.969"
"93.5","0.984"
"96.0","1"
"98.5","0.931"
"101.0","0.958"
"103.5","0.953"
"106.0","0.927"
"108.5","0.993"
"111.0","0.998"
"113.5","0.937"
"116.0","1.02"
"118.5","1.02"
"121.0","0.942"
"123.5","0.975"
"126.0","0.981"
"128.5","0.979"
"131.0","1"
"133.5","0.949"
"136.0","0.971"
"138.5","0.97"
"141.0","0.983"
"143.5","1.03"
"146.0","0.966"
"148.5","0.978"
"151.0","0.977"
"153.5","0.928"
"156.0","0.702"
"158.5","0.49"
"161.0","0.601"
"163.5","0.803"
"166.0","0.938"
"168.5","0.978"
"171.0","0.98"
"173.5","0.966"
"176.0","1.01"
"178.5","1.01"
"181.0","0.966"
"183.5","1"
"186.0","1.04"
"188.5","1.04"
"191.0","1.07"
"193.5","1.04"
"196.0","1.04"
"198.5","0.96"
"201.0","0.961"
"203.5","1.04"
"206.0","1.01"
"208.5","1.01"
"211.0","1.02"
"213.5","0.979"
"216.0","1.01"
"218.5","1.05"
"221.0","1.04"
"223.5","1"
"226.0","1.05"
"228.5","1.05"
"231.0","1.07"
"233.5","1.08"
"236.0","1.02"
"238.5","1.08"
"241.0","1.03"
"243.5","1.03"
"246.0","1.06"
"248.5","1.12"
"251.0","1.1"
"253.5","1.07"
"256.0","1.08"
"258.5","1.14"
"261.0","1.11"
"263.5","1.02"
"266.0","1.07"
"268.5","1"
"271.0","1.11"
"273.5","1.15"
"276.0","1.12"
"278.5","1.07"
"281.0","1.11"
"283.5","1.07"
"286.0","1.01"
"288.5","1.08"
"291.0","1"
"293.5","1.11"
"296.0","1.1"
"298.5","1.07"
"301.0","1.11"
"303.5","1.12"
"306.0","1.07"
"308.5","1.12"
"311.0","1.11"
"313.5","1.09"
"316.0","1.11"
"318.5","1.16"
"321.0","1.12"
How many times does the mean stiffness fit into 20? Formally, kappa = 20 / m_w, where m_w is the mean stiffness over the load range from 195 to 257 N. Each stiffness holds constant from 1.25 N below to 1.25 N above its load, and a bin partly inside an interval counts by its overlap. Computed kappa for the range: 19.3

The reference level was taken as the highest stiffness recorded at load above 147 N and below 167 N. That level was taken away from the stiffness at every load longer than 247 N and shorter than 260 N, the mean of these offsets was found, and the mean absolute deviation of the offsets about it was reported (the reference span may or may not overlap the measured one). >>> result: 0.022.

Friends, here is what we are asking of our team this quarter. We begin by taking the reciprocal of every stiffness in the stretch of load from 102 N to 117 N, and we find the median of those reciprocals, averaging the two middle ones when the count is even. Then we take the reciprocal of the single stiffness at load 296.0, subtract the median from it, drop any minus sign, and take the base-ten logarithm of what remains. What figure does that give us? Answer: -0.92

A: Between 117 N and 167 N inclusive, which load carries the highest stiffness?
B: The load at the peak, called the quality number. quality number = 143.5 N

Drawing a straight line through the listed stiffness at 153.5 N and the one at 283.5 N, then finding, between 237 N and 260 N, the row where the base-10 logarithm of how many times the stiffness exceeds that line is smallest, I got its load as 243.5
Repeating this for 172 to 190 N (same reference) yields 181.0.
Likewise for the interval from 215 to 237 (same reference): 223.5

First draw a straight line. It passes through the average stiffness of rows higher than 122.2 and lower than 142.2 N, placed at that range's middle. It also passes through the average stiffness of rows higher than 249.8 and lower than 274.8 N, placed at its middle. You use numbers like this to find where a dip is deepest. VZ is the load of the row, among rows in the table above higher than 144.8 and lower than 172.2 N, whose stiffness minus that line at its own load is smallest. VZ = 158.5 N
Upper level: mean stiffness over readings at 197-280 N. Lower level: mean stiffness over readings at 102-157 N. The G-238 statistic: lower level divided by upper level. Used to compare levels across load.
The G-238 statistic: 0.92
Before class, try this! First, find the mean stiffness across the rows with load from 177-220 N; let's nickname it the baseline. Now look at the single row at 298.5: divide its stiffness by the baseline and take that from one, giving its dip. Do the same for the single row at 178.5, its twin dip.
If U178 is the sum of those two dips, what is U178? -0.05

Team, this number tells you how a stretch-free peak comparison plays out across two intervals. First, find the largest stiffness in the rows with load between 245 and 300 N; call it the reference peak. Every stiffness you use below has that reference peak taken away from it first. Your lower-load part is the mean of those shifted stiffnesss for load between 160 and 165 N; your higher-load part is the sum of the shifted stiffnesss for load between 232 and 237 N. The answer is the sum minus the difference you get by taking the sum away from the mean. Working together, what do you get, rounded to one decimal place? 0.0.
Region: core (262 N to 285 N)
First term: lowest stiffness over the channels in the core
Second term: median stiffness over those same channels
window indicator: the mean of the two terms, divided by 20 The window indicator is 0.052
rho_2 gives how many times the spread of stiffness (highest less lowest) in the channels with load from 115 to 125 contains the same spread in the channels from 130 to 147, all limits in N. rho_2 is 1.0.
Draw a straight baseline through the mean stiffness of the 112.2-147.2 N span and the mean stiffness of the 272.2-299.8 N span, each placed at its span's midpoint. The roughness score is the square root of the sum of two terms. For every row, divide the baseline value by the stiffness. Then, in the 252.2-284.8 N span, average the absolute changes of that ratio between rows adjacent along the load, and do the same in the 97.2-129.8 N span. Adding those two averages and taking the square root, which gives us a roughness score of 0.286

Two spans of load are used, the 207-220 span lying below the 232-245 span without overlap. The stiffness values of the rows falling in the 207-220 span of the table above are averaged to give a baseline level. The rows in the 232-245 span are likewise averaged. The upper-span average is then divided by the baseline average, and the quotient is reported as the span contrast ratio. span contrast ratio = 1.03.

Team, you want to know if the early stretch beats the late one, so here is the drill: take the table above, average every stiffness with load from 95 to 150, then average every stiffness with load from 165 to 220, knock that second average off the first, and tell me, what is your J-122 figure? -0.030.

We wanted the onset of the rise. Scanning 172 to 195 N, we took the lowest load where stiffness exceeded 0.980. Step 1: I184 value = 176.0 N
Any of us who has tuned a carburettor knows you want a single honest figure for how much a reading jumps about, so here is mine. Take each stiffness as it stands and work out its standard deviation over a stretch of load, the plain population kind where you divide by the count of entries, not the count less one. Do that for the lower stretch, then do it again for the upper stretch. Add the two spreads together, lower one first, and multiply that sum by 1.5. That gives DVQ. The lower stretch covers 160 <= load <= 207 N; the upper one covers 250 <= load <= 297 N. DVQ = 0.22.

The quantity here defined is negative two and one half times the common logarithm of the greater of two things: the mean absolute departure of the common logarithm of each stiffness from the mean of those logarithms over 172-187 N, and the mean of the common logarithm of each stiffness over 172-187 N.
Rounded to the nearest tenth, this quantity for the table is 5.1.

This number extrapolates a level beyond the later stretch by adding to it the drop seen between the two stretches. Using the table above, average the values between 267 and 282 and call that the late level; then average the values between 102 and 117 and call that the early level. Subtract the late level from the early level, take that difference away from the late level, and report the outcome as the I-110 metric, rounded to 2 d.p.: 1.22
